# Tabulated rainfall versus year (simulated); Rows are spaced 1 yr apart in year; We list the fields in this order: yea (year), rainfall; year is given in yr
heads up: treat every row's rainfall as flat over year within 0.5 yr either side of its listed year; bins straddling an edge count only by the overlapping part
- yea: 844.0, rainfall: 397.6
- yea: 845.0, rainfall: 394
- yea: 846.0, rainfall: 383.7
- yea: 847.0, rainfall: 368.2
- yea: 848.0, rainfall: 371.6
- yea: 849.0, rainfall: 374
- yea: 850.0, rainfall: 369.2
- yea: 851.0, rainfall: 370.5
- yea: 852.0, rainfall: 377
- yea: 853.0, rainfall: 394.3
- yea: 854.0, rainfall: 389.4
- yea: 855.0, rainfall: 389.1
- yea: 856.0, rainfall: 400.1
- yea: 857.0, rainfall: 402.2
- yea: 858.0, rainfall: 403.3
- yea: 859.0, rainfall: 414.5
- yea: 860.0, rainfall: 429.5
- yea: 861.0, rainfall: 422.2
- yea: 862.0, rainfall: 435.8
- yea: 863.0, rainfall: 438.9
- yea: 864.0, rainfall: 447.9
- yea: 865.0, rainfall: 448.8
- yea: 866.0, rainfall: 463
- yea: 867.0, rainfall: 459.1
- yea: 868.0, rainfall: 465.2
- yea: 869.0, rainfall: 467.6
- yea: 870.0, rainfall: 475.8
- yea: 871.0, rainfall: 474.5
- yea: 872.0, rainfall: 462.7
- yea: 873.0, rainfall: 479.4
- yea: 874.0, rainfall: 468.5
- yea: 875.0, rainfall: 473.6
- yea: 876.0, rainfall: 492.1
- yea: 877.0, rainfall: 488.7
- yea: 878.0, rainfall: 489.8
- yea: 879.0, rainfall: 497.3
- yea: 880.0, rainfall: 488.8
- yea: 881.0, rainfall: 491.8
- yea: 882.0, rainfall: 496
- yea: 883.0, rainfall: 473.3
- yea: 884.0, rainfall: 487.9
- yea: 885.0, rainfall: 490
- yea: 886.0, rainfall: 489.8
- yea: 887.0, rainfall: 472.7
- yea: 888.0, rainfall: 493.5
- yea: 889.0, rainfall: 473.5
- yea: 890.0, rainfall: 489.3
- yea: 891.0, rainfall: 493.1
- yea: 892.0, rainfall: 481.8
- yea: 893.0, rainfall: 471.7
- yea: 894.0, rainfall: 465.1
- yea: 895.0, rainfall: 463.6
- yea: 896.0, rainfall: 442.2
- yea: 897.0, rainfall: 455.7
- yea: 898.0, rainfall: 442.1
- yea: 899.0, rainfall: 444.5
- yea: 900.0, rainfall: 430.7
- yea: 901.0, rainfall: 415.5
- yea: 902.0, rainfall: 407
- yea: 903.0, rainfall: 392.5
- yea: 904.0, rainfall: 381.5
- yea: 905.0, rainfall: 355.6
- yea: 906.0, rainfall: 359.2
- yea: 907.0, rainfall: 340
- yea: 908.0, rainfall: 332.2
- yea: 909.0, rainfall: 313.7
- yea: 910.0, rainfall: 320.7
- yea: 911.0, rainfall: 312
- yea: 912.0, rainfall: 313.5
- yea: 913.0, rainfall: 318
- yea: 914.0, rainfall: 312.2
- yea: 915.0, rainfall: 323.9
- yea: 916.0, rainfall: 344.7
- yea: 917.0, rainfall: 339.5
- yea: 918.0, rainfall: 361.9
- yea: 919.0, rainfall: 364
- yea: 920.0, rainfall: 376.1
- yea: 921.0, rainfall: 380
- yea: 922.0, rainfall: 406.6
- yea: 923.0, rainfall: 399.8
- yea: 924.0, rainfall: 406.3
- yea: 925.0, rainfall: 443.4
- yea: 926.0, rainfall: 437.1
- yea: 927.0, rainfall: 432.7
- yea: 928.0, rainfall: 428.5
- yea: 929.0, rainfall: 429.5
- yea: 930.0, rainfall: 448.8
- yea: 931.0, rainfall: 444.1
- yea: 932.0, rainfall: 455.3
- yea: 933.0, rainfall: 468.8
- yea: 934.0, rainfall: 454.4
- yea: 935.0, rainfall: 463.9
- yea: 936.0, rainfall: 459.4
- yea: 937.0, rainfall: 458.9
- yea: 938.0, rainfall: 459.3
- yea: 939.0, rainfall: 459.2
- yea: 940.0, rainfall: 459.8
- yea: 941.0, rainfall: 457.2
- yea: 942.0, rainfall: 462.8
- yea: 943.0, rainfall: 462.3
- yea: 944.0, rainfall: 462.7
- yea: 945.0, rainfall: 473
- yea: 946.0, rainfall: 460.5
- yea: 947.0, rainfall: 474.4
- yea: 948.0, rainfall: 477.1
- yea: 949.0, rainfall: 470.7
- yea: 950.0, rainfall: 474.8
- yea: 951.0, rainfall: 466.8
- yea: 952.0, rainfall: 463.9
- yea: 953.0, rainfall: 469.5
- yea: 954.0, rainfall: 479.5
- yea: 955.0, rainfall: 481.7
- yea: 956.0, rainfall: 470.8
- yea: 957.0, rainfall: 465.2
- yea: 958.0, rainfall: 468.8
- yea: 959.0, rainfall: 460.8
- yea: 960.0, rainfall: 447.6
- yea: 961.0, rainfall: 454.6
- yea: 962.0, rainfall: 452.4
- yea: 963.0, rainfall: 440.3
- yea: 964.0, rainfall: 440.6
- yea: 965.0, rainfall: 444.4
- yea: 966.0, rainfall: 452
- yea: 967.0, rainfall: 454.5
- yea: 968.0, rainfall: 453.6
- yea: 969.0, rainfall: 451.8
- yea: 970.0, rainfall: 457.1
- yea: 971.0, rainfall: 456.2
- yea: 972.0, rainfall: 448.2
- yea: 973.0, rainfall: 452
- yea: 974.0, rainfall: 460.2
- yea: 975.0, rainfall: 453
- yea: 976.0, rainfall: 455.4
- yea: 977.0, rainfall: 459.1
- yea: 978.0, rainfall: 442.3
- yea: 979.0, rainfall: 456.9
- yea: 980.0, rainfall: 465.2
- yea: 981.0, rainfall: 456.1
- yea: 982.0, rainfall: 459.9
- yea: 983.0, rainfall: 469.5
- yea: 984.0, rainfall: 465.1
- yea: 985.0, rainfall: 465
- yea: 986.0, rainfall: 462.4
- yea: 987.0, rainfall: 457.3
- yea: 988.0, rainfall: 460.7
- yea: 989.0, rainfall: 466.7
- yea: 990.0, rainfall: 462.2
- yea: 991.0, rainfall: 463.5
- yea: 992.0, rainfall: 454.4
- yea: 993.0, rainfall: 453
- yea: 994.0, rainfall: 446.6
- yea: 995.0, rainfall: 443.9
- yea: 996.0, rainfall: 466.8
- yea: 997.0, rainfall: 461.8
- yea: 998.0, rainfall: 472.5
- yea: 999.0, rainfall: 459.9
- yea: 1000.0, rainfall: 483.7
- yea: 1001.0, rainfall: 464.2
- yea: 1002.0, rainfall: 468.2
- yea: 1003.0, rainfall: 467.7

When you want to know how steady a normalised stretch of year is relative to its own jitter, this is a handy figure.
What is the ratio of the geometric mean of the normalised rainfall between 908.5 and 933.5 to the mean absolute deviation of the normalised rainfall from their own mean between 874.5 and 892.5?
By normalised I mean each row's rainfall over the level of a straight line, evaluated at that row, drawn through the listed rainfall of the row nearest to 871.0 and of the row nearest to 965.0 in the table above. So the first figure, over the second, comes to 62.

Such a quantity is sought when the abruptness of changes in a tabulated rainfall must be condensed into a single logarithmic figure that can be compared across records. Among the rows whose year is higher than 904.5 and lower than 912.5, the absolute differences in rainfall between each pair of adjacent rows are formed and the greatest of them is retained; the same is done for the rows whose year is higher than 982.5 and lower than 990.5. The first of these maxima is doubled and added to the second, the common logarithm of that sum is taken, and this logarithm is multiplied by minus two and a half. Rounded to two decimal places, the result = -4.12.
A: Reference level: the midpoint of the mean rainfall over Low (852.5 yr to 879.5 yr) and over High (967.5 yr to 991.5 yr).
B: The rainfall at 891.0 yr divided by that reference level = 1.09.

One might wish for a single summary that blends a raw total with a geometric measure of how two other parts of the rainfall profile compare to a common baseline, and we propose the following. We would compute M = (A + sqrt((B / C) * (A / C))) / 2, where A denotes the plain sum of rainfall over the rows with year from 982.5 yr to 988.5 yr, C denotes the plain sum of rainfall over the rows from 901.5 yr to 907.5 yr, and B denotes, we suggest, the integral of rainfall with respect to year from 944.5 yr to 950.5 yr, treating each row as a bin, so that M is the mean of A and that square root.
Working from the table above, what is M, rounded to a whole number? 1391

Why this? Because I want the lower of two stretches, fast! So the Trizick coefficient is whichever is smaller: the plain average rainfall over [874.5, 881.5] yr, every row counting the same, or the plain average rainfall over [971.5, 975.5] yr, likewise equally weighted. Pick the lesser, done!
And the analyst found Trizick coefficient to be 453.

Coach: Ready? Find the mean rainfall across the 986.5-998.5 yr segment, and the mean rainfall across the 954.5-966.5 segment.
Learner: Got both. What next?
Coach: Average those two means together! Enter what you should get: 458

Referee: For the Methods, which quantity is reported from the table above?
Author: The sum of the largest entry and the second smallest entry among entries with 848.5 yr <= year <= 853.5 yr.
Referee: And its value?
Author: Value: 765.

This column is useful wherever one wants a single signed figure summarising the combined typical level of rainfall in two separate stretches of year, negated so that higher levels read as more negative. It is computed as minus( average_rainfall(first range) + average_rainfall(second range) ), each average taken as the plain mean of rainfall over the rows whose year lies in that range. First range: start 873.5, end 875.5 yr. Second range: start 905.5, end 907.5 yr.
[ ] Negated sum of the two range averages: -821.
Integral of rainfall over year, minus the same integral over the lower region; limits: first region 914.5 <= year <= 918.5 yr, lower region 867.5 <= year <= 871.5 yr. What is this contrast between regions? -513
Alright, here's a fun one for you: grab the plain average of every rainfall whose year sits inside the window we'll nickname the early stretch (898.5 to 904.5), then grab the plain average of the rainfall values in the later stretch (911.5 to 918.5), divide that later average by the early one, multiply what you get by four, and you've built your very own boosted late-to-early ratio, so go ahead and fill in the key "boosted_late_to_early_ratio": 3.2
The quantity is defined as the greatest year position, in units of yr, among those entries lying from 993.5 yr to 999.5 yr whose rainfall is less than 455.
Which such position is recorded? 995.0 yr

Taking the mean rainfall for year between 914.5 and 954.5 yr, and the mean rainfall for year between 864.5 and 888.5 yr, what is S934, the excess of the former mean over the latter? -42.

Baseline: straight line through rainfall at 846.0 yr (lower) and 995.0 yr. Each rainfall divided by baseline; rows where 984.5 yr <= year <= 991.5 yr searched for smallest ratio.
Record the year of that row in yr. 987.0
